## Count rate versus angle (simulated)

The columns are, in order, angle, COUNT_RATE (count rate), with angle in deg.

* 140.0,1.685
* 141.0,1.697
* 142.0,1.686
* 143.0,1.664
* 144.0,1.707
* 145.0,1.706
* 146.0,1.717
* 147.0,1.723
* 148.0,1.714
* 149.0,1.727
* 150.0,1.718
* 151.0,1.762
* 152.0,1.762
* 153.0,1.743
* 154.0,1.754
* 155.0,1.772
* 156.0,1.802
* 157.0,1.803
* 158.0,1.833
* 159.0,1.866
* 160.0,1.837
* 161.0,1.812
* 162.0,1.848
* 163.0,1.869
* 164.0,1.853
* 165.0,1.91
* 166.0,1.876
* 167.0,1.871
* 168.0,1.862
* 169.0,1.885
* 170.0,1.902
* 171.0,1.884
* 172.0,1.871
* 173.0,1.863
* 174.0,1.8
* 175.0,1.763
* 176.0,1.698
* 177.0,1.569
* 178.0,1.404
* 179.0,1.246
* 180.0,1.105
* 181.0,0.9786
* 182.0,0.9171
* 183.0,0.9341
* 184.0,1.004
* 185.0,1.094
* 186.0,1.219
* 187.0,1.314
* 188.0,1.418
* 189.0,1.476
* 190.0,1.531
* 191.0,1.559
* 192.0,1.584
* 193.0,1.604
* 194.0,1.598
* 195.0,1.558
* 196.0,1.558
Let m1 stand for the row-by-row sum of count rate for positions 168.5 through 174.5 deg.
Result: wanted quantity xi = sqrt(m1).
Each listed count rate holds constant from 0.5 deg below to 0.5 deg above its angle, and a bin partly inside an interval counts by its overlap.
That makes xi 3.35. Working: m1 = 11.2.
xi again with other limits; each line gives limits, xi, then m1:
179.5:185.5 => 2.46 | 6.0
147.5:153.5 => 3.23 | 10.4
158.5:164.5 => 3.33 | 11.1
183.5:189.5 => 2.74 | 7.5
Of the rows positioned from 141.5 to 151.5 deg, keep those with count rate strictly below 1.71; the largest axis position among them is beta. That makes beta 145.0 deg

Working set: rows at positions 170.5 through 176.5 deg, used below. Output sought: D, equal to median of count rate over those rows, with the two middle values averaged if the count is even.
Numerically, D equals 1.83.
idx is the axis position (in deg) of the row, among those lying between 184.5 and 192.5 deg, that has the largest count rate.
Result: 192.0 deg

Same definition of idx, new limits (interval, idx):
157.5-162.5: 159.0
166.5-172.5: 170.0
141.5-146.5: 146.0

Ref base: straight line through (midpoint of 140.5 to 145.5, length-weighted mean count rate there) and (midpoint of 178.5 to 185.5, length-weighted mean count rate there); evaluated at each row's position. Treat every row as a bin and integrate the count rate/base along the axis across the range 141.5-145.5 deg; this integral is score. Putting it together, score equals 4.02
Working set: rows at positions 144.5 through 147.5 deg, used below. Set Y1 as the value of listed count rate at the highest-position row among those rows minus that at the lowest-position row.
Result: 0.02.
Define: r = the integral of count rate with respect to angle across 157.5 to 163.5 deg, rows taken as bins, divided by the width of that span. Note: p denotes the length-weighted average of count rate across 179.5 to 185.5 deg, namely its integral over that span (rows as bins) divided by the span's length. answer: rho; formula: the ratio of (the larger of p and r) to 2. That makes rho 0.92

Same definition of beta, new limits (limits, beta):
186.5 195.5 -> 195.0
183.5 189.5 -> 189.0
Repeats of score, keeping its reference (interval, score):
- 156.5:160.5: 5.12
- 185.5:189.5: 5.74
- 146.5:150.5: 4.30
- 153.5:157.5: 4.81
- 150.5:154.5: 4.58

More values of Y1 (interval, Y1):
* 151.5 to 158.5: 0.07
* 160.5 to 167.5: 0.06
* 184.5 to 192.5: 0.49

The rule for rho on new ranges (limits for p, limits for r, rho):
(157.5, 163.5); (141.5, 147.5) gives 0.92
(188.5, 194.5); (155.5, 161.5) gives 0.91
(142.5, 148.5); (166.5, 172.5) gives 0.94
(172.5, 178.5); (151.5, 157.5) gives 0.89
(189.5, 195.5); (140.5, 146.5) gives 0.85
